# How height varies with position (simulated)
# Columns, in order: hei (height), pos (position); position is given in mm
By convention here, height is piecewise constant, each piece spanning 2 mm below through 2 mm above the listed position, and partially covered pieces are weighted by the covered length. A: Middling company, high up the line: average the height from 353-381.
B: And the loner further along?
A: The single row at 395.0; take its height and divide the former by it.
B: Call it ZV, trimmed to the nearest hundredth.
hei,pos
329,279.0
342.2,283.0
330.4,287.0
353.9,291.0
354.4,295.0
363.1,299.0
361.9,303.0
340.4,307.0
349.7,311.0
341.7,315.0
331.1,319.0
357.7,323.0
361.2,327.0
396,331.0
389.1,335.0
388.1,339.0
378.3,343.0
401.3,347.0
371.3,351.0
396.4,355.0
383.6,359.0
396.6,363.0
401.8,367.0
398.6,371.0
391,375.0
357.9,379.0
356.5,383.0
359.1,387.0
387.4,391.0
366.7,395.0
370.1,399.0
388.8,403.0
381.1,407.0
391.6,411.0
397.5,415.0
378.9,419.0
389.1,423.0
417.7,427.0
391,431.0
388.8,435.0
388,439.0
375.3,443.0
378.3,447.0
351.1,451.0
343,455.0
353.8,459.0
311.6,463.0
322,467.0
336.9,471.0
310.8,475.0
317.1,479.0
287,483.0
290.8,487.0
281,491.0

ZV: 1.06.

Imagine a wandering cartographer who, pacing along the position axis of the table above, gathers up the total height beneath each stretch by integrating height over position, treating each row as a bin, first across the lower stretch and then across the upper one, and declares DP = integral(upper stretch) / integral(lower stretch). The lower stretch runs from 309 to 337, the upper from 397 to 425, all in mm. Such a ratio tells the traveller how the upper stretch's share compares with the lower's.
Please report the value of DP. 1.07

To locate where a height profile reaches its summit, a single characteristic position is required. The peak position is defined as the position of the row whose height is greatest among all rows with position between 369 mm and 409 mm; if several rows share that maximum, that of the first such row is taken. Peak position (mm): 371.0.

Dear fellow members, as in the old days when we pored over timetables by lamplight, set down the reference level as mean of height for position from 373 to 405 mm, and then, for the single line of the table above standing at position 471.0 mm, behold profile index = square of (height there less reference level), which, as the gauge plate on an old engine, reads 1245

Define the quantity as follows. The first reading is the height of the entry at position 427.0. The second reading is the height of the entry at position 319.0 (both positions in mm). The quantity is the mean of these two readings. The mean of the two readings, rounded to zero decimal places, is 374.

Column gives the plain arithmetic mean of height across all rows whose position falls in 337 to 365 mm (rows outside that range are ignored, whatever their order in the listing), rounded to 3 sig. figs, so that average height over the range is 388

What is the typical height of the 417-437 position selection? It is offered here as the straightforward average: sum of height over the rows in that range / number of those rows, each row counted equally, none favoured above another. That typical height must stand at 393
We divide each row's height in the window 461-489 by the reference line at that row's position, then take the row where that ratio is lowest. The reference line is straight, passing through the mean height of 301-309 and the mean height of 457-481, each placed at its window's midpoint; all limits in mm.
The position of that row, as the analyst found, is 483.0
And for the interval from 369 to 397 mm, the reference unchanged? 383.0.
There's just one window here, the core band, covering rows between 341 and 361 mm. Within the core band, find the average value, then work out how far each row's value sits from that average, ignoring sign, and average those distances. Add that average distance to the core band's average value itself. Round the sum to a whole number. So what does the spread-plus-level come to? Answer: 396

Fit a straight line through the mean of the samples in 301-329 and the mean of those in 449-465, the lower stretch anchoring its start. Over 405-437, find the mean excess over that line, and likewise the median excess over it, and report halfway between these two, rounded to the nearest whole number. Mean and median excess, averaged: 49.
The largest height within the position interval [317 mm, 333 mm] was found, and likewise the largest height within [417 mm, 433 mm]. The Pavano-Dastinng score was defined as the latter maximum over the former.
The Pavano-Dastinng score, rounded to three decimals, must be 1.055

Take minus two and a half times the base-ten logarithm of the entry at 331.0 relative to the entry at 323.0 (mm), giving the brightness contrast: -0.11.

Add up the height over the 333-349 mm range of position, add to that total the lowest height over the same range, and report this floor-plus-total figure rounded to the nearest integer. 1935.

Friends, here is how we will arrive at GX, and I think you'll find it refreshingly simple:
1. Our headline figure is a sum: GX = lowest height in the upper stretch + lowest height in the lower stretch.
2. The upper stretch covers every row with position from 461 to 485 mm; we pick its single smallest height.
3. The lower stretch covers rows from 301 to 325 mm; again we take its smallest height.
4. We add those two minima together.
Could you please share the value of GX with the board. 618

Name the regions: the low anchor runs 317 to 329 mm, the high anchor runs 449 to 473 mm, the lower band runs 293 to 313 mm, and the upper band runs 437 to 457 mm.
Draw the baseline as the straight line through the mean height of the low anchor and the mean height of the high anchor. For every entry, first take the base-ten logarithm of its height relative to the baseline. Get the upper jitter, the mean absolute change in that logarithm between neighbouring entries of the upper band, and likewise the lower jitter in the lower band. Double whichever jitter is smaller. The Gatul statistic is 0.025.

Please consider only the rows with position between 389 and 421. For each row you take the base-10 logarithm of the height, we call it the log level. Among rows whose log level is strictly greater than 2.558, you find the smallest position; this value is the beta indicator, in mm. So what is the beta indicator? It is 391.0 mm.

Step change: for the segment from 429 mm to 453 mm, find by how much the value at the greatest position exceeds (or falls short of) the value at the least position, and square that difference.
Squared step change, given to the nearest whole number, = 1592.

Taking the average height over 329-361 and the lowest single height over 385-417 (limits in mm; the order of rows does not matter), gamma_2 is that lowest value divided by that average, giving 0.93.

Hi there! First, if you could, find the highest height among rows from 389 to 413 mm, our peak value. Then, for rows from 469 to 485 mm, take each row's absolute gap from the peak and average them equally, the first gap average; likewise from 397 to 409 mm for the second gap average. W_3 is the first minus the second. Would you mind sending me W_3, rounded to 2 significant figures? 67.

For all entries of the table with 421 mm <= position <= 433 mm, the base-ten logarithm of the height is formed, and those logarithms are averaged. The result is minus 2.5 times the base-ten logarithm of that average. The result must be -1.038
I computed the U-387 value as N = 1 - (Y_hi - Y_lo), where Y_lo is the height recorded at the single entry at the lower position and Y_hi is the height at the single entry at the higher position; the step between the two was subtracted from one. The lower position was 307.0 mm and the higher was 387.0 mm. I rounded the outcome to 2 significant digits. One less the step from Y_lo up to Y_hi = -18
